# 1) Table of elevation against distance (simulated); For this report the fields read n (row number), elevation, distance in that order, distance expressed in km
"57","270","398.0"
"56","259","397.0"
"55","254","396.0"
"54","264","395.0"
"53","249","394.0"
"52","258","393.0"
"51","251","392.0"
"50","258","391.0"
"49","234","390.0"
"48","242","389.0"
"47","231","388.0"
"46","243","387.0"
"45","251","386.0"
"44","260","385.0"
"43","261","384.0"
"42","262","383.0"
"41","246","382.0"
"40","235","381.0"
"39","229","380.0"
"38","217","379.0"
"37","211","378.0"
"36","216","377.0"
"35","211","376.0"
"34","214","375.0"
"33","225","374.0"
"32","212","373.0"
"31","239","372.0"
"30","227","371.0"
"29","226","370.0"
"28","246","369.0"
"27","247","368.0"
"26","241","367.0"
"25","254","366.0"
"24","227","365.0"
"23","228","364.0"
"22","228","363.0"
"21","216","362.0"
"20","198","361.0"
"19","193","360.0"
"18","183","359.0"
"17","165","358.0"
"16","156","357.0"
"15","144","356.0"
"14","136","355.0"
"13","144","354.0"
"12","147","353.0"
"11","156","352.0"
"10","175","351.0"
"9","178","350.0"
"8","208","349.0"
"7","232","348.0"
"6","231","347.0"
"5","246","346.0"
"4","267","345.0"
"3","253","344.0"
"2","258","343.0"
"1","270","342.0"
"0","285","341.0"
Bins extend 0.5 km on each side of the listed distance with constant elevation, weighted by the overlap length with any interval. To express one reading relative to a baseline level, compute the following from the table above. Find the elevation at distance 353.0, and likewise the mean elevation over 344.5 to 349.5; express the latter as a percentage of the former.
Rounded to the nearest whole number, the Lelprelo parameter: 161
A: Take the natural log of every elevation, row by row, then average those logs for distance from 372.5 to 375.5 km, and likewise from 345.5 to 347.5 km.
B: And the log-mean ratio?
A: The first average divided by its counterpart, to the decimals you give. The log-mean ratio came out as 0.98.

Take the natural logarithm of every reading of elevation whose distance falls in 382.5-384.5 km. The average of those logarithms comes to 5.57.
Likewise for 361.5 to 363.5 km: 5.40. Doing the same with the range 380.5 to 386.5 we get 5.53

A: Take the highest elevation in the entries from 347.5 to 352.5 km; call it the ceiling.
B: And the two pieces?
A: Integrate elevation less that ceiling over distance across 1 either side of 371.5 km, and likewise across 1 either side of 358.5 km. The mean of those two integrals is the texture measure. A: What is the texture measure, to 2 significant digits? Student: -57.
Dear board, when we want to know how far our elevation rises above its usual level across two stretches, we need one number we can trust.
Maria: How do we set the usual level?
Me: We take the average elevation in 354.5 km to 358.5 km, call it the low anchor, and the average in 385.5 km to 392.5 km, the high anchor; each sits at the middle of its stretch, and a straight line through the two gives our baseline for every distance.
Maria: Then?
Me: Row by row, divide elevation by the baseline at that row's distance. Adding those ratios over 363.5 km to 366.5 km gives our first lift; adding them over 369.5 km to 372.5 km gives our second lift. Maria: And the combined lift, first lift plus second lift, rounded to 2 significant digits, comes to 7.7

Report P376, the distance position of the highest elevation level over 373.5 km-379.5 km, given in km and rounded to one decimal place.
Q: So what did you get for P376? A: 374.0 km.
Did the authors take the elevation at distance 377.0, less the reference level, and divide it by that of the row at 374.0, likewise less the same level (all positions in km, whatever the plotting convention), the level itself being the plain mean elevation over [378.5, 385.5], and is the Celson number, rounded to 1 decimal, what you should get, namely 1.5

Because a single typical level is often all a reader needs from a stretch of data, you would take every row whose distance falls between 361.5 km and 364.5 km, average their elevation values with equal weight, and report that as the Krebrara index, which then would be 224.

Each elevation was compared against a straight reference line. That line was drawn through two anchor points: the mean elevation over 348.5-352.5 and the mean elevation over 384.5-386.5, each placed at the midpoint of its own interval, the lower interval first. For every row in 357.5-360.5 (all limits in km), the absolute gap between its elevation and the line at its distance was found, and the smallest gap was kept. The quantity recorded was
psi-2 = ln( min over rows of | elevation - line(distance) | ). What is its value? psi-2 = 1.94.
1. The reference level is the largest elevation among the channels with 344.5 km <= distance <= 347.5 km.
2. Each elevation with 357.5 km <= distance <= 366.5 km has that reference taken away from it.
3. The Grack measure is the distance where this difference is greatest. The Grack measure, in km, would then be 366.0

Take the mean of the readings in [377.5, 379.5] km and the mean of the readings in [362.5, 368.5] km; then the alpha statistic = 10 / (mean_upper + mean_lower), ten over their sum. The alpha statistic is 0.0221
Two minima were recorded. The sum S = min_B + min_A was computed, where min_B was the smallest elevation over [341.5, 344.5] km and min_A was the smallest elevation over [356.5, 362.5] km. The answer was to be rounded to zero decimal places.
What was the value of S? 409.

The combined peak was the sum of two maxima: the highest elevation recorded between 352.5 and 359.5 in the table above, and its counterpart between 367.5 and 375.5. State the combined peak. 430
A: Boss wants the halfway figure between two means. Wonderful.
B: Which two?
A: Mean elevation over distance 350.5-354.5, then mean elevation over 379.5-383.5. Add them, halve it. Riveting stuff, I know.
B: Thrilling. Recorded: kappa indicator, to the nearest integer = 199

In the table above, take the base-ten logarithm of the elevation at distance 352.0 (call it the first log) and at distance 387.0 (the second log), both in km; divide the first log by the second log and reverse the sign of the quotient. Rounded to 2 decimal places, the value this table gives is -0.92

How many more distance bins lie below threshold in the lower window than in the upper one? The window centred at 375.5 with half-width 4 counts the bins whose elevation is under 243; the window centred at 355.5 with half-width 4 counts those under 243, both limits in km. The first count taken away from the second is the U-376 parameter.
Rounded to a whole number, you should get 0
